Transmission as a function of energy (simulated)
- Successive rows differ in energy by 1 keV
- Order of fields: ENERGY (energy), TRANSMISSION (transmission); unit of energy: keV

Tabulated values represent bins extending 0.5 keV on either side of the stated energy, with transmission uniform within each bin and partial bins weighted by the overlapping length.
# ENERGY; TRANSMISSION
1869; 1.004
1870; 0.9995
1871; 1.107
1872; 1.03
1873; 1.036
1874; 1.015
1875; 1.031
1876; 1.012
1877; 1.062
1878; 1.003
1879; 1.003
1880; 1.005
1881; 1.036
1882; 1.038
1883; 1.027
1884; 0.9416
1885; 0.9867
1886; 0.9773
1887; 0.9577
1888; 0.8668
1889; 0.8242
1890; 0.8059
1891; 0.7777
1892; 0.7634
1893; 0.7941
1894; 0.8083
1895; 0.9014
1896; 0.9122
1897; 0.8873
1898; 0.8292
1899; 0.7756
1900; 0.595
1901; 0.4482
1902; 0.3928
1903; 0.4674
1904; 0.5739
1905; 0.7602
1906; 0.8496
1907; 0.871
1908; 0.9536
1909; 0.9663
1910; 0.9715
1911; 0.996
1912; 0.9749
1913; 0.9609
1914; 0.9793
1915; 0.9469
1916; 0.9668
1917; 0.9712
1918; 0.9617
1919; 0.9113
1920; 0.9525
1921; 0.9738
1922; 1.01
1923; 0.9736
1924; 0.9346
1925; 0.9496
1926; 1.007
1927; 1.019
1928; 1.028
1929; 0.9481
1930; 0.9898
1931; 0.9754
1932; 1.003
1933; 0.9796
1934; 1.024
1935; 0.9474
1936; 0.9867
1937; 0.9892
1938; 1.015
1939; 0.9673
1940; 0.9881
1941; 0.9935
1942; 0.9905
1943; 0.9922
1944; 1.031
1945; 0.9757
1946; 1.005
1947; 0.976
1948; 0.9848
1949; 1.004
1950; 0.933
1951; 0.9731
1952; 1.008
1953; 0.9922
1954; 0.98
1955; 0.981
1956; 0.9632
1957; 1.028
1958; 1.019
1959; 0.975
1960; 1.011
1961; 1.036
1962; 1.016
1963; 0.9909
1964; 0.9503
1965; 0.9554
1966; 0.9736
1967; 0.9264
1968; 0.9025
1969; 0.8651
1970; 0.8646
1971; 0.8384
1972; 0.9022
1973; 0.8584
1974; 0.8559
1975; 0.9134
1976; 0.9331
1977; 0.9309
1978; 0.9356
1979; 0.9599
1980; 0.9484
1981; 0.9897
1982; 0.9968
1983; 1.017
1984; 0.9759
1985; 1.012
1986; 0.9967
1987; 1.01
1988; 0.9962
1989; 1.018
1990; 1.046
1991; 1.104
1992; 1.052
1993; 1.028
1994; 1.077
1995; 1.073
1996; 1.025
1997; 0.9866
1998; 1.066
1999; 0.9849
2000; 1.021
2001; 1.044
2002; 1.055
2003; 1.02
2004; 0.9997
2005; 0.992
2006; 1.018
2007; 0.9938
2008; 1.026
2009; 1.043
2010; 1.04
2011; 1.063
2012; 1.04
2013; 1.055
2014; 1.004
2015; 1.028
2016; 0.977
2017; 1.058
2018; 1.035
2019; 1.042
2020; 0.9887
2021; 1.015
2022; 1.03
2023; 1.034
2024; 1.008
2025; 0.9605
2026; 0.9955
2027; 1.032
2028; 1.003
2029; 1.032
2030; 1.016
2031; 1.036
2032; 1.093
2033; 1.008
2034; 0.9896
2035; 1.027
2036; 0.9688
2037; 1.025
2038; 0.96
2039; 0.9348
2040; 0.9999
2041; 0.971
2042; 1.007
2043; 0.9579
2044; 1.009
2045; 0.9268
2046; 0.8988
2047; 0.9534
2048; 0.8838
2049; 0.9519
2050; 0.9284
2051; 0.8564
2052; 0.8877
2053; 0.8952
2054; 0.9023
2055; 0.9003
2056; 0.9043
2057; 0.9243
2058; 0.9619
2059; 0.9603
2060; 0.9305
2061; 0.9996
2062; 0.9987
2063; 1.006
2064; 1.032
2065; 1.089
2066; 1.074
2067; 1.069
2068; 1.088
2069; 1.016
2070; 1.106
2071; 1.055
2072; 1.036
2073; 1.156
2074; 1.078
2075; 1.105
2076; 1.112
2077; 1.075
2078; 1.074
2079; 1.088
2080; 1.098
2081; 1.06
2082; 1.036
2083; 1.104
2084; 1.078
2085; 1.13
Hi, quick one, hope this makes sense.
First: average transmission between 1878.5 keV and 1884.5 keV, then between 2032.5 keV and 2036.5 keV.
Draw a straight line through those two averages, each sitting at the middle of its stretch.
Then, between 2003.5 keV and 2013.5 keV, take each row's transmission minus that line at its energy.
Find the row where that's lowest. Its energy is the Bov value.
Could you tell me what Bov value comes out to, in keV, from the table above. 2005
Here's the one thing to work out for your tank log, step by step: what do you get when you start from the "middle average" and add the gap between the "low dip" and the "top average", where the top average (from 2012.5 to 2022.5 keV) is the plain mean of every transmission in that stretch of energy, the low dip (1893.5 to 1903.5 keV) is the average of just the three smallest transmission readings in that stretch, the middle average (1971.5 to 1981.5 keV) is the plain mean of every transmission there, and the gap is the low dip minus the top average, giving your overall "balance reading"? 0.34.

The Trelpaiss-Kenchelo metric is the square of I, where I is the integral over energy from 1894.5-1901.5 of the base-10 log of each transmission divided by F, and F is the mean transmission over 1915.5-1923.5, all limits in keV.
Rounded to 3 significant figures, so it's 0.632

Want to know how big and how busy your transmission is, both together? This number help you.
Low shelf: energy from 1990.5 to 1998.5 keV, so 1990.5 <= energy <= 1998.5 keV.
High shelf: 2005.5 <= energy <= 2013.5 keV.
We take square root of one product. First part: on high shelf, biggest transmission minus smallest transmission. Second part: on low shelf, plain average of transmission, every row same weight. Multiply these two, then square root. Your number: 0.27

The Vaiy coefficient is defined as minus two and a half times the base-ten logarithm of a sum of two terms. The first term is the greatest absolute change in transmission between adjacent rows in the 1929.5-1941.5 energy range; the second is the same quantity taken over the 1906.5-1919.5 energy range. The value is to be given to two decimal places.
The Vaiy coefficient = 2.00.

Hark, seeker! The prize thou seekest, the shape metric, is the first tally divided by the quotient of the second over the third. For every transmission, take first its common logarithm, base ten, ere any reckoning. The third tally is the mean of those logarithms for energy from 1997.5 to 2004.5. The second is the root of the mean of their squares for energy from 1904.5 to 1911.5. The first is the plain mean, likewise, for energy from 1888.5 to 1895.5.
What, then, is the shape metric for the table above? -0.018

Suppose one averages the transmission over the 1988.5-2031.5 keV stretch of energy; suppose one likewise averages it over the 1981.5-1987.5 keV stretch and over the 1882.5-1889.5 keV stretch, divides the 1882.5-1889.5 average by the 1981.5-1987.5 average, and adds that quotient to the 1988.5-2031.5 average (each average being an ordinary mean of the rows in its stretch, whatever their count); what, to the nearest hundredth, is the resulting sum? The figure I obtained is 1.97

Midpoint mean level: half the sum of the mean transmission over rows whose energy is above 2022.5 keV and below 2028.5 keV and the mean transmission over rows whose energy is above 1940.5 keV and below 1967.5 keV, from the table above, 1.00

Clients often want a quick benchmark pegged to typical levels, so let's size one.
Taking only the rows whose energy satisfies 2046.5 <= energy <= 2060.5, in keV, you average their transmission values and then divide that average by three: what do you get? 0.306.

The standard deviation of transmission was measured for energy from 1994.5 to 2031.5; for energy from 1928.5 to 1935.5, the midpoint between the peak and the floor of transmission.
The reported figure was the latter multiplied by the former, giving 0.026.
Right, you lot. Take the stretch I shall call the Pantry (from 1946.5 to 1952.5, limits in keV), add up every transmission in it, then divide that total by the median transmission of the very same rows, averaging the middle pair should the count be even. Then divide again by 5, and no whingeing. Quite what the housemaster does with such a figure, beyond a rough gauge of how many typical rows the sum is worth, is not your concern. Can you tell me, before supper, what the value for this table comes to 1.20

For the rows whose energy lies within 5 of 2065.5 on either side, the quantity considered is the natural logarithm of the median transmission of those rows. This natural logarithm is 0.05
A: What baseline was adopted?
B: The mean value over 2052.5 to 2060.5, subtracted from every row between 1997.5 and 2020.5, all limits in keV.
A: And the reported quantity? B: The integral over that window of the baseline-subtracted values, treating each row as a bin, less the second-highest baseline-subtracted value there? 2.2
